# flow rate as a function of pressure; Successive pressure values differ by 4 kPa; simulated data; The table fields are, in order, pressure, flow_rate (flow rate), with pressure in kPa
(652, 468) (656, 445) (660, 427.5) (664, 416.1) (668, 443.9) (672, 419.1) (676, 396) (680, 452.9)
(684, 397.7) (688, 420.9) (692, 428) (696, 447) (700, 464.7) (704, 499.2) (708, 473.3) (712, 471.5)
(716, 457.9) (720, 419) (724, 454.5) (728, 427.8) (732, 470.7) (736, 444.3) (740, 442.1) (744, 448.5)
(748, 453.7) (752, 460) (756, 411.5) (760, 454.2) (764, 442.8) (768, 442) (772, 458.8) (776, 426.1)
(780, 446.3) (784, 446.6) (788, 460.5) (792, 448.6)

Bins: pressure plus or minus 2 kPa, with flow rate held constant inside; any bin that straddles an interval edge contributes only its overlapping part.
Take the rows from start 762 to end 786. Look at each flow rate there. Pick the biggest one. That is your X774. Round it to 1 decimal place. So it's 458.8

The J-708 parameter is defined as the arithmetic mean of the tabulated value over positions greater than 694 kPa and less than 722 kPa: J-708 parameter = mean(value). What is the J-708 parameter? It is 462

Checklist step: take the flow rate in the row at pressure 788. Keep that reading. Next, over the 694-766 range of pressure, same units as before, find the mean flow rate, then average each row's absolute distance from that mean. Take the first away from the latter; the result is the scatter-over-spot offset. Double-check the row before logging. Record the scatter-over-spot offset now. -445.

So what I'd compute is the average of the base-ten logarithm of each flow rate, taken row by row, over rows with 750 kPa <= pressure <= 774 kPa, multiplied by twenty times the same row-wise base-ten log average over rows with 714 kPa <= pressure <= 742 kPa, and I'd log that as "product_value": 140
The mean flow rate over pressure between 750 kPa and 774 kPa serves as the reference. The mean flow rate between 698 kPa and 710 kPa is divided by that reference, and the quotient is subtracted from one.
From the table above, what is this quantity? -0.08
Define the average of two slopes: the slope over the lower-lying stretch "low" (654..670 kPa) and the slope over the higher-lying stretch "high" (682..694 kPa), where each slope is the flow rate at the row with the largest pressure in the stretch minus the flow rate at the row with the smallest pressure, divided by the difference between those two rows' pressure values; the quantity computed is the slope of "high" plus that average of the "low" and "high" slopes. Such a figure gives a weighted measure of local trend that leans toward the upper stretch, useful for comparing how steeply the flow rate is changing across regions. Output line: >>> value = 5.6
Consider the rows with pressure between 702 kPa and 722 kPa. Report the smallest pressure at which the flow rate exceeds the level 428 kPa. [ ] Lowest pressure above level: 704 kPa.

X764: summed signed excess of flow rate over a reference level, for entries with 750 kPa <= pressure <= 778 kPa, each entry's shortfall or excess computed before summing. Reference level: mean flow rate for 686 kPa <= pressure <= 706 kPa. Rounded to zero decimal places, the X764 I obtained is -68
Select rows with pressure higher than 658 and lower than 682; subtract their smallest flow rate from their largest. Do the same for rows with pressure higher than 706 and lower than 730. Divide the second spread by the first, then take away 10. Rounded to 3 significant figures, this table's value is -9.05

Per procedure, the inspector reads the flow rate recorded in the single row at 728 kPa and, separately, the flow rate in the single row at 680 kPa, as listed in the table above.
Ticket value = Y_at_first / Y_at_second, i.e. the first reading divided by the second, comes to 0.94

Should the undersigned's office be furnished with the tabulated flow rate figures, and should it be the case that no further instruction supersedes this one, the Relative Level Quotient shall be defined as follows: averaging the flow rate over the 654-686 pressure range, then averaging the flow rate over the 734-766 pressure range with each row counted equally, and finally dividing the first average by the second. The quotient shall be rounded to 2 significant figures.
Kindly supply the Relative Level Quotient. 0.96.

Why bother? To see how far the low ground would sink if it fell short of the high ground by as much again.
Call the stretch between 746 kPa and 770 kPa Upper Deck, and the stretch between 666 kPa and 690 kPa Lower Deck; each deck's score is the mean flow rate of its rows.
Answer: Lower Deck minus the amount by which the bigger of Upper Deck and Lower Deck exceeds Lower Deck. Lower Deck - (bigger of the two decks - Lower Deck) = 399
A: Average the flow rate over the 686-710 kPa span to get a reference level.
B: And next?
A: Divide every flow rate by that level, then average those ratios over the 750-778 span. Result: 0.97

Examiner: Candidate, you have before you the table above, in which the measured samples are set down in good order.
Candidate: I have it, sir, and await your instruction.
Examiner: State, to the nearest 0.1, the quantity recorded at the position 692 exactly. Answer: 428.0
